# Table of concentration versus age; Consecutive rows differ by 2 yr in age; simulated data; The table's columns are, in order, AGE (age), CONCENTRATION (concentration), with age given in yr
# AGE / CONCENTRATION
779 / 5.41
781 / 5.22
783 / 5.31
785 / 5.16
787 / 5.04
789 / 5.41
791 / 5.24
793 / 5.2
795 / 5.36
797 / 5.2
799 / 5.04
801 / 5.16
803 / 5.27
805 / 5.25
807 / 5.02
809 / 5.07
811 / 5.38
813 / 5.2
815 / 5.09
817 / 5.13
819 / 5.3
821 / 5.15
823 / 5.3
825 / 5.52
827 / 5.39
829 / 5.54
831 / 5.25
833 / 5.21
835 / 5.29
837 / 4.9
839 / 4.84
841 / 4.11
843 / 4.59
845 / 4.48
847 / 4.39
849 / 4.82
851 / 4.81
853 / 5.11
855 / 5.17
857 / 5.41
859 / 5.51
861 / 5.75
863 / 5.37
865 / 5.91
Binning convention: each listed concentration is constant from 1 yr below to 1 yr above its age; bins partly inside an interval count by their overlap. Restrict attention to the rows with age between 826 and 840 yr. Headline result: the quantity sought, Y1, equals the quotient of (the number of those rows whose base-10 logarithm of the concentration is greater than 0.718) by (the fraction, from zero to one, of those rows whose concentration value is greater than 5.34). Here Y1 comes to 14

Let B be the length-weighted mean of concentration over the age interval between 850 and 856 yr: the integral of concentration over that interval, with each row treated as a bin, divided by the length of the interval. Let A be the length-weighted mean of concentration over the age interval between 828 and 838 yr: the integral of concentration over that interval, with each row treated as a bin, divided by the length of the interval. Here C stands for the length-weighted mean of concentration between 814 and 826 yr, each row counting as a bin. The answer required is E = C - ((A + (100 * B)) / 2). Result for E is -249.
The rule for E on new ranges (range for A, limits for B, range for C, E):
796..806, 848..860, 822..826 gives -254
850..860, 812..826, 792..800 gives -259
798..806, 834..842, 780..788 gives -237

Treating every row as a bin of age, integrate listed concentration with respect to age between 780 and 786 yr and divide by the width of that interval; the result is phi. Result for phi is 5.23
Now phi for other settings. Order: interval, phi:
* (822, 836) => 5.36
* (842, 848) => 4.49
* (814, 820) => 5.17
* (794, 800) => 5.20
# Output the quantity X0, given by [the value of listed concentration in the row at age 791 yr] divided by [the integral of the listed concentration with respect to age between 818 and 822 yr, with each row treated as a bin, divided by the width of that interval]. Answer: 1.003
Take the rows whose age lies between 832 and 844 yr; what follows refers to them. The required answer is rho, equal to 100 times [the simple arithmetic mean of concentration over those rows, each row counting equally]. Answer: 482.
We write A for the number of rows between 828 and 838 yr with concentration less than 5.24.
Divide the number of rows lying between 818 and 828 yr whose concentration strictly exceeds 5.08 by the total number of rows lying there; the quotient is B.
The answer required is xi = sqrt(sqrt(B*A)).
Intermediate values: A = 2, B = 1.00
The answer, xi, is 1.19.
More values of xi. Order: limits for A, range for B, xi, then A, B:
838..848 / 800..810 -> 1.32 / 5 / 0.60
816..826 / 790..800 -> 1.12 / 2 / 0.80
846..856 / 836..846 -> 0.00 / 5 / 0.00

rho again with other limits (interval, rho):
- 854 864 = 544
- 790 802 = 520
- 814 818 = 511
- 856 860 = 546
